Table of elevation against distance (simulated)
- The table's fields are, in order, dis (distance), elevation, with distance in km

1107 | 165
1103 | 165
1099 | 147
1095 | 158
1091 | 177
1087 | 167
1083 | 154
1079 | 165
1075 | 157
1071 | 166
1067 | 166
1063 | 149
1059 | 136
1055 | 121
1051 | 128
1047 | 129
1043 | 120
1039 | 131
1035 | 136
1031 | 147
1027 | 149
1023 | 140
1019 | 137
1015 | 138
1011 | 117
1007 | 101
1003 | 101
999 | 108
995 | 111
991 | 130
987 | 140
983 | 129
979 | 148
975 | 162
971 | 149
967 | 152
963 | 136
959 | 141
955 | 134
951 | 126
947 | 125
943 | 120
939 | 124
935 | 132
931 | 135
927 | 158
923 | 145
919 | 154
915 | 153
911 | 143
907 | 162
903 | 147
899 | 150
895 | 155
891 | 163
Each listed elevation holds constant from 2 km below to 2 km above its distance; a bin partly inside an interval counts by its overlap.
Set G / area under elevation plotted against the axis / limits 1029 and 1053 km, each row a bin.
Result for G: 3164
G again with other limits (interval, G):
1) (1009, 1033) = 3312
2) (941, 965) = 3128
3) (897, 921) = 3636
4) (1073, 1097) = 3912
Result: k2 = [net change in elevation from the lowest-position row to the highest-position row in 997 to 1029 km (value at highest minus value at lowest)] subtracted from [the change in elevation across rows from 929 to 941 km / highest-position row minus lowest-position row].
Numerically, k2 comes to -52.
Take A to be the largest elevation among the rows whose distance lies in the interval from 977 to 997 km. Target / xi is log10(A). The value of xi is 2.17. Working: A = 148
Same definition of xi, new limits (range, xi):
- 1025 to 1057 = 2.17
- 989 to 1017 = 2.14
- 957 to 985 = 2.21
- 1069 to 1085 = 2.22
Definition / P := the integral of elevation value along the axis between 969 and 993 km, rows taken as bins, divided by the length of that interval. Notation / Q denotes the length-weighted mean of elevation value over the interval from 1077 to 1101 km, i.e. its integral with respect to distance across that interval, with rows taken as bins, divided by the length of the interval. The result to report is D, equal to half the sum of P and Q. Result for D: 152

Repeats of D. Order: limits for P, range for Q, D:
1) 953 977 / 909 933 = 147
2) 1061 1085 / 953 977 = 153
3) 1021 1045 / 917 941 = 139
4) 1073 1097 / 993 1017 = 138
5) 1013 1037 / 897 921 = 146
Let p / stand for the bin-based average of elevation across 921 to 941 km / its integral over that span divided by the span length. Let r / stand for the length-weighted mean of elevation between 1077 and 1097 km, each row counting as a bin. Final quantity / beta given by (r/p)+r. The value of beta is 165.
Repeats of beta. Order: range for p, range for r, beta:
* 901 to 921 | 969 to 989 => 147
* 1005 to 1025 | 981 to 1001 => 125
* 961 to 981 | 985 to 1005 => 119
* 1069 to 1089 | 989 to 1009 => 111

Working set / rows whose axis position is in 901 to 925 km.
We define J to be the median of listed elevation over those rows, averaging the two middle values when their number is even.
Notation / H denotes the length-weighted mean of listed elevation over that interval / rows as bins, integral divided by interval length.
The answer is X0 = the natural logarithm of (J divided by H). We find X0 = -0.004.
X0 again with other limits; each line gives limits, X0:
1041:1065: -0.015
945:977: -0.015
